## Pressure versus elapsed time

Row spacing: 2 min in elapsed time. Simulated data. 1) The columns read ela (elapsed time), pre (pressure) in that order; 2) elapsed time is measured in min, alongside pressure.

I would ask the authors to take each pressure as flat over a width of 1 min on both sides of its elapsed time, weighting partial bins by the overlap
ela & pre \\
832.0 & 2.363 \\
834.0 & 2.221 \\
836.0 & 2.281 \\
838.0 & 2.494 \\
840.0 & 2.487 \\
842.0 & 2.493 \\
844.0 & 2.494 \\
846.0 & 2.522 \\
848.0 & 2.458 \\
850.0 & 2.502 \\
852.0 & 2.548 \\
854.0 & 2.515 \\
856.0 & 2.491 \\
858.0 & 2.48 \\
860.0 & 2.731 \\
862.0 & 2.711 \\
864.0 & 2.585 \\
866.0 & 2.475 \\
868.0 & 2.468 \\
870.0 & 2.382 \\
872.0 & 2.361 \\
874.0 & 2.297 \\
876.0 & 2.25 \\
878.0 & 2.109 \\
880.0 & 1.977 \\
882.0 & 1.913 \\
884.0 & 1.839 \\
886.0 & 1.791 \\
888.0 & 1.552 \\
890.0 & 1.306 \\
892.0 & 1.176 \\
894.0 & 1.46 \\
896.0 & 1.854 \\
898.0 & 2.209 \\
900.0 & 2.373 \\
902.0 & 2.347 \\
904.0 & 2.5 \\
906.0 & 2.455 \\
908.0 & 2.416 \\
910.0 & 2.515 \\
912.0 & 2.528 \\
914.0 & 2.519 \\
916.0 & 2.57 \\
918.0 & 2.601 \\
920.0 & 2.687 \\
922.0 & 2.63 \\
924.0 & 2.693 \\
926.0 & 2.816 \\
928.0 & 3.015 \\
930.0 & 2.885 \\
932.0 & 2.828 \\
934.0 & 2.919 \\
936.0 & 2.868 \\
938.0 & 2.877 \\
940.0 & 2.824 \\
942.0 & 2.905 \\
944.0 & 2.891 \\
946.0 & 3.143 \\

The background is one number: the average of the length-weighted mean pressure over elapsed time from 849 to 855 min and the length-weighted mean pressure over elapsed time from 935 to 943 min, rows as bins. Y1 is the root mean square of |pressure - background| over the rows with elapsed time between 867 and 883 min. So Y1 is 0.51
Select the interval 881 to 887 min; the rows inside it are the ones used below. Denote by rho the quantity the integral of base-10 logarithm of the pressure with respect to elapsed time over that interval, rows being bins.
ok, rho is 1.6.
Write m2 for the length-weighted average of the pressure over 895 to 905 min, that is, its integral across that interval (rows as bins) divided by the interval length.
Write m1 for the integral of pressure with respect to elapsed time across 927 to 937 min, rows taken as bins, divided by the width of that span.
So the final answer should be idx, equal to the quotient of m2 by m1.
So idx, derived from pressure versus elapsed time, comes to 0.8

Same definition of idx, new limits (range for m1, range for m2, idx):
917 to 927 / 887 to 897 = 0.5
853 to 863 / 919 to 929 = 1.1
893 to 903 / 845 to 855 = 1.2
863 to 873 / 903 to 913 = 1.0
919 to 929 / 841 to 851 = 0.9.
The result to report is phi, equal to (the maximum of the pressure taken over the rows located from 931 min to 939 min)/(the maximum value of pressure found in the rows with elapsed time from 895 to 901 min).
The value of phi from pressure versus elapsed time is 1.23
